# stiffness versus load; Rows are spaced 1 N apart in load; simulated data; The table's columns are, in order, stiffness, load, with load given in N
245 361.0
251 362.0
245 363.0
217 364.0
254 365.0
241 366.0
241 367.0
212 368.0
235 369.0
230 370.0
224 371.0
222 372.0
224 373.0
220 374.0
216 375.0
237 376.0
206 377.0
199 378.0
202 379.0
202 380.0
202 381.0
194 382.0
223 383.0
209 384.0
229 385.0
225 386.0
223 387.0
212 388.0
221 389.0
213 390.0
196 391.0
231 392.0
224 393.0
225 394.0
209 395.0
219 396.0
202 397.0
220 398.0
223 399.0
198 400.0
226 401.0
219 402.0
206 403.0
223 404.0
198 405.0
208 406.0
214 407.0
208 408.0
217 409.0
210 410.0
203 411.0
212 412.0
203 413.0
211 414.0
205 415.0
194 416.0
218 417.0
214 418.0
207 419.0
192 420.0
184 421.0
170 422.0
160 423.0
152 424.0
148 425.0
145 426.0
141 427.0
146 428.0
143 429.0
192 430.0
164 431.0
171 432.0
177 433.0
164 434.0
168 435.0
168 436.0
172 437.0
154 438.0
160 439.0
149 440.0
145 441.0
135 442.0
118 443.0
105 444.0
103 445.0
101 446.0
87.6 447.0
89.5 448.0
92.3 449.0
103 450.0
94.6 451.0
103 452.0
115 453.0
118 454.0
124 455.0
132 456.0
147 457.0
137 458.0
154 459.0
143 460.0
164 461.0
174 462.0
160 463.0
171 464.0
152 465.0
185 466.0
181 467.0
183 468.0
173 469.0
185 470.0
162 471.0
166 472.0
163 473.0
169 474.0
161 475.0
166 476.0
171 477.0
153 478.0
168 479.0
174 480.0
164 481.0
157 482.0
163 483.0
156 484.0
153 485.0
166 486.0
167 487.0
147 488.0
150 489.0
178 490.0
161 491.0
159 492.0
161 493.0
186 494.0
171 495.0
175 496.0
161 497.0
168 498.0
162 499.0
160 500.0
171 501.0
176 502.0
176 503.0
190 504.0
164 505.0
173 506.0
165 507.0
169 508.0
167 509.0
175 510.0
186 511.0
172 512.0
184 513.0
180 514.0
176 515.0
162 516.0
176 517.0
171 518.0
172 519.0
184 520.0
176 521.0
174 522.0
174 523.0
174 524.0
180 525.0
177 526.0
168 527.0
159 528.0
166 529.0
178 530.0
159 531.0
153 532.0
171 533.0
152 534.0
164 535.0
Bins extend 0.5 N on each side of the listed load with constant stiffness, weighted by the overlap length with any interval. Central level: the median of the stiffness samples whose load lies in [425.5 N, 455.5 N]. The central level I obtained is 142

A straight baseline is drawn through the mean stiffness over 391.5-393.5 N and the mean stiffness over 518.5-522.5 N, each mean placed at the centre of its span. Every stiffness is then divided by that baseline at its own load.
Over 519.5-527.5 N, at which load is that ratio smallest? 527.0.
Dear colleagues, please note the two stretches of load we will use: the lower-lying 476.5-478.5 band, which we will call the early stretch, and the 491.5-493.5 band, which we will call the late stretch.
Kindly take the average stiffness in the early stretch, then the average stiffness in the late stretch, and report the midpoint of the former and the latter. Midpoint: 161.0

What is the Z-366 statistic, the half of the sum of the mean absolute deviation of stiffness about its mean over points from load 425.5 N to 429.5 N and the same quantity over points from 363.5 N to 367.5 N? 6.2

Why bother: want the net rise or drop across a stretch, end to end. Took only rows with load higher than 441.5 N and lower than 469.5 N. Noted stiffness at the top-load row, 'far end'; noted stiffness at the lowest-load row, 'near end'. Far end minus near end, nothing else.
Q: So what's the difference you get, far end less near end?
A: 38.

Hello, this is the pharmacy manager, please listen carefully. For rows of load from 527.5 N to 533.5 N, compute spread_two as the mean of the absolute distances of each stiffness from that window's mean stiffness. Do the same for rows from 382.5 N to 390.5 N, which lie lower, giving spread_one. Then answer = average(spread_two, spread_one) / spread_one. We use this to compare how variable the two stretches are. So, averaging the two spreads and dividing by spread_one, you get 1.11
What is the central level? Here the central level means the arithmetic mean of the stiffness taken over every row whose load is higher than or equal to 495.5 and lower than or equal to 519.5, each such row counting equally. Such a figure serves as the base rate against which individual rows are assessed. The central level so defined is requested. 172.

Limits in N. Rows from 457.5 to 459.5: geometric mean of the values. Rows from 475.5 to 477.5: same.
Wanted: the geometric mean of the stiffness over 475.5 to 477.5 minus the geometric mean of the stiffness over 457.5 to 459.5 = 23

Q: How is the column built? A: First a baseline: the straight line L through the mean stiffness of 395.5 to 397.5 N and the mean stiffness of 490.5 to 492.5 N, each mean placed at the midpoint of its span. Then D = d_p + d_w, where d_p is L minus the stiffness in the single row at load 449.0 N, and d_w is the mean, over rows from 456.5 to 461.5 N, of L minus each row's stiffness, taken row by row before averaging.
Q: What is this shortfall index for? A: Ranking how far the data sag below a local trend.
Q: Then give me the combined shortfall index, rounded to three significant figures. 119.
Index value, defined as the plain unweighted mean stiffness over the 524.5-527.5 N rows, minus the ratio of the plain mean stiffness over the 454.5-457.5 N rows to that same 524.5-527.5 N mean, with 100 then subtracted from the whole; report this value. 74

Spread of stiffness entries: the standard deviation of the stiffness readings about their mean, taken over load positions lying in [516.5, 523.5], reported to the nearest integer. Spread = 4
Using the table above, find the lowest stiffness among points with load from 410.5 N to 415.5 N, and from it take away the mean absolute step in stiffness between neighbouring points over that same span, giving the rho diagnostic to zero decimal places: 195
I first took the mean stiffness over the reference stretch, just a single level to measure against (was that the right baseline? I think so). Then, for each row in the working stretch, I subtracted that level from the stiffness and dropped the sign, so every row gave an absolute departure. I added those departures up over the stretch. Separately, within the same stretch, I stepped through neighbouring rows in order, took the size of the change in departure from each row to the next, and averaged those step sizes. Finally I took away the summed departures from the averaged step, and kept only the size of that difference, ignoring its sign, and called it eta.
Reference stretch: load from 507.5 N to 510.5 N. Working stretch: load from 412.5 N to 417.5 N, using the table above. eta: 167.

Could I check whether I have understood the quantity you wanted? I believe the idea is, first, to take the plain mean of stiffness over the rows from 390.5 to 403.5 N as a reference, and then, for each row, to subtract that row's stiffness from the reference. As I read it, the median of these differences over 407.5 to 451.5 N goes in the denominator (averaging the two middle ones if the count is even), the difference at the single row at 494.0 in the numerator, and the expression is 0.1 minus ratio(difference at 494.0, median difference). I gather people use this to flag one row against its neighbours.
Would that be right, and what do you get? 0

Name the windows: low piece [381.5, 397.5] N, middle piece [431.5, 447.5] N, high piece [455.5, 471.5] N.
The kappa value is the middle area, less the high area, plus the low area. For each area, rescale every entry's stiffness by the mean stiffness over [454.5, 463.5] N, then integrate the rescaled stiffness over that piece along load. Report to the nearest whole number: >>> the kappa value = 21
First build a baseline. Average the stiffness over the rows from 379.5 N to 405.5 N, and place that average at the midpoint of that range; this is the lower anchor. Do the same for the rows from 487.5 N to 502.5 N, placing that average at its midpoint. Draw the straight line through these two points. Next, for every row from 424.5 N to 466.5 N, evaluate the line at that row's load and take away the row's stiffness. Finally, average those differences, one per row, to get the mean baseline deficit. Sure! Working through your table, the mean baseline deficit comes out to 48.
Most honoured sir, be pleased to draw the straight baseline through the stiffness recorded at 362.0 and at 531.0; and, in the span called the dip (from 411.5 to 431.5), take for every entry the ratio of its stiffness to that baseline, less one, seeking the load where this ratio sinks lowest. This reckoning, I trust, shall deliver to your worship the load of 427.0 N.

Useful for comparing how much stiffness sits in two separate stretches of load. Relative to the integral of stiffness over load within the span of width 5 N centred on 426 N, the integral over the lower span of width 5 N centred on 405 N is 1.43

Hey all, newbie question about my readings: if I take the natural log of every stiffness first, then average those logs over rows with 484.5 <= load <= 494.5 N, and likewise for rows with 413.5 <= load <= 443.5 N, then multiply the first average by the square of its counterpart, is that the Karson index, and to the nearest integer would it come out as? 133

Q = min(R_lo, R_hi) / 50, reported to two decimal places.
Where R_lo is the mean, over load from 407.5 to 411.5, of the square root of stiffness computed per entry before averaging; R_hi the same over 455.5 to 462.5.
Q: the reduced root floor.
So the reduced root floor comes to 0.24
